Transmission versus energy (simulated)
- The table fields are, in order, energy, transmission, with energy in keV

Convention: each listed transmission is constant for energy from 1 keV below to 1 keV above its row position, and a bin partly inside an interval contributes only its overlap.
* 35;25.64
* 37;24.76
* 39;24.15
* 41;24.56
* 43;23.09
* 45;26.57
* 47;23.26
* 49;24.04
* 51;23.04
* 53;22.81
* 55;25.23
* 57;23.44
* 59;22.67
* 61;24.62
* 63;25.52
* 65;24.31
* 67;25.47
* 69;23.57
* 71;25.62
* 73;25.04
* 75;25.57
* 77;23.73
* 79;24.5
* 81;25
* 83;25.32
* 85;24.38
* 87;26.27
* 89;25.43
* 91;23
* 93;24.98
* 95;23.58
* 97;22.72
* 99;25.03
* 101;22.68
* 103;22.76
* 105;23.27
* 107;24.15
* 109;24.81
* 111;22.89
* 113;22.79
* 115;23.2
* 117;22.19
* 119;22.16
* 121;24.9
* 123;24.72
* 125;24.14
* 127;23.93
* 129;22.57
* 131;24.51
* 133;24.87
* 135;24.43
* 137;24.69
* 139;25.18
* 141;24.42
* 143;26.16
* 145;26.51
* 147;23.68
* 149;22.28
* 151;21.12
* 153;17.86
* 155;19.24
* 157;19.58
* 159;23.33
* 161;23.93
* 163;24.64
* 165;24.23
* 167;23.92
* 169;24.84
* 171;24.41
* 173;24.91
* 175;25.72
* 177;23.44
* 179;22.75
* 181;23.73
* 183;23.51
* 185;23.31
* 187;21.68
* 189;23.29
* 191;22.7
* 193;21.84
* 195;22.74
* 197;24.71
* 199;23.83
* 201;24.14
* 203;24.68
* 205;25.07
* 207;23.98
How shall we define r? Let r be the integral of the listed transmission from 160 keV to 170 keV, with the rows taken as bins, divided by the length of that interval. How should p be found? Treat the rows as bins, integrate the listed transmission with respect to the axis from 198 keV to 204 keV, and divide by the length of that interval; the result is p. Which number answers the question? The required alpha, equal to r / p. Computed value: 1.00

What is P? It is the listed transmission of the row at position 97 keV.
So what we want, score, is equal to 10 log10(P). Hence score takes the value 13.6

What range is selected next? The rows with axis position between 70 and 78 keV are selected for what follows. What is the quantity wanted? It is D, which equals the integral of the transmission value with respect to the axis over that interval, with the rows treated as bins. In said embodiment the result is 200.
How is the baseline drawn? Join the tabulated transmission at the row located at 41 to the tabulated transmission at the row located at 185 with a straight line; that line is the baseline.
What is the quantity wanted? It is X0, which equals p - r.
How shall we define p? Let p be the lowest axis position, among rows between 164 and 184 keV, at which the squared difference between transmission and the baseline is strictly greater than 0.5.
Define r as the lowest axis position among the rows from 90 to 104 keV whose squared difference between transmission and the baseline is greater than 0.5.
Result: 74 keV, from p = 165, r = 91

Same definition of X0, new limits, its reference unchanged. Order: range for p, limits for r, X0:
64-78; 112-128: -46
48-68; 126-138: -78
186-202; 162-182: 24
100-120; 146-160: -48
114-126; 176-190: -72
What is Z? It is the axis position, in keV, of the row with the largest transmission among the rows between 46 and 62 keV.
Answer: 55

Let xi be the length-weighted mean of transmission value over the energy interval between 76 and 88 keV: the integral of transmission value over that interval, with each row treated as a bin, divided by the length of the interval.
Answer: 24.9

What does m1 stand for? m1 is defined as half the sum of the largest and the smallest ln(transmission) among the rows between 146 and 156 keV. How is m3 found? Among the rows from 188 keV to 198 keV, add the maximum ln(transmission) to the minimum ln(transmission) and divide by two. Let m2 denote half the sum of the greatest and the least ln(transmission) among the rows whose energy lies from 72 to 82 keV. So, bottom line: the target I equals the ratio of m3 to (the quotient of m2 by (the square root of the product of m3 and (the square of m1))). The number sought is 5.26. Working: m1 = 3.02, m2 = 3.20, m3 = 3.145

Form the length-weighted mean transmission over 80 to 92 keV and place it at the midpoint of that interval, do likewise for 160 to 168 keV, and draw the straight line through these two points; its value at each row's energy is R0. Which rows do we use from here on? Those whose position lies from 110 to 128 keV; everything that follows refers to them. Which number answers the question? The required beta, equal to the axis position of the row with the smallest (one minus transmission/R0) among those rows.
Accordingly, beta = 121 keV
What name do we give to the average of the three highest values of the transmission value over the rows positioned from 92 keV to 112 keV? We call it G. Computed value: 24.9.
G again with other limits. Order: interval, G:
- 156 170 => 24.6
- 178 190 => 23.5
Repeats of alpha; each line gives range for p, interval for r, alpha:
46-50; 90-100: 1.01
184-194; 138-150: 1.09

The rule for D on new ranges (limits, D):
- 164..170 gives 146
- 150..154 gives 78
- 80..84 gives 101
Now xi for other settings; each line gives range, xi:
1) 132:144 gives 25.0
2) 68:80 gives 24.7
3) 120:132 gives 24.1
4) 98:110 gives 23.8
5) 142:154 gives 22.9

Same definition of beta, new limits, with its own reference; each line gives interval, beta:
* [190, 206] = 205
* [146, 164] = 163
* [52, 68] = 63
